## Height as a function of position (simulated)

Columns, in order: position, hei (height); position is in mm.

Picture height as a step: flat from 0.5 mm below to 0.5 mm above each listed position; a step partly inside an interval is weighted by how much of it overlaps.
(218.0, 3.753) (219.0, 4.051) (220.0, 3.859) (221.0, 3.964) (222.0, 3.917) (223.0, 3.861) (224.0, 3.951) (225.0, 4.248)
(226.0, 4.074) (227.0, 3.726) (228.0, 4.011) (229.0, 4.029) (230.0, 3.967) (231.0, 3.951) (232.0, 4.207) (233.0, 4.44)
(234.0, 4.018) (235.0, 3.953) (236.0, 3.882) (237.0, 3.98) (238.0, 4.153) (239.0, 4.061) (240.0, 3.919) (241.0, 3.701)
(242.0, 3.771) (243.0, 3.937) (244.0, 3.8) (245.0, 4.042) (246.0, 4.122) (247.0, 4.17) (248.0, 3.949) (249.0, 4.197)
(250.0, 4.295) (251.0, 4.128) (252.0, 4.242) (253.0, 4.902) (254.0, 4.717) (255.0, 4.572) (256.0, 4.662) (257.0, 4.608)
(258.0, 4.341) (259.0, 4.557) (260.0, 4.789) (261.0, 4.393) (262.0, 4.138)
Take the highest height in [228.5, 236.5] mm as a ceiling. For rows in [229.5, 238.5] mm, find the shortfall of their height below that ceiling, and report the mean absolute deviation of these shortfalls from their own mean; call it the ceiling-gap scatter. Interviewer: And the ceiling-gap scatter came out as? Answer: 0.14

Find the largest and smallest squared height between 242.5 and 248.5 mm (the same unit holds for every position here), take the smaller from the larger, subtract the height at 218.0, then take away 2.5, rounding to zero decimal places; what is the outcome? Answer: -3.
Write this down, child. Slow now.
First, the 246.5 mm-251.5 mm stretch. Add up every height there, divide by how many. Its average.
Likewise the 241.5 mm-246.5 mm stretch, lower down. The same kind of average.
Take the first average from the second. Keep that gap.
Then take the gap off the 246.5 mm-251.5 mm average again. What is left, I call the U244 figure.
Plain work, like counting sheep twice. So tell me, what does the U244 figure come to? 4.4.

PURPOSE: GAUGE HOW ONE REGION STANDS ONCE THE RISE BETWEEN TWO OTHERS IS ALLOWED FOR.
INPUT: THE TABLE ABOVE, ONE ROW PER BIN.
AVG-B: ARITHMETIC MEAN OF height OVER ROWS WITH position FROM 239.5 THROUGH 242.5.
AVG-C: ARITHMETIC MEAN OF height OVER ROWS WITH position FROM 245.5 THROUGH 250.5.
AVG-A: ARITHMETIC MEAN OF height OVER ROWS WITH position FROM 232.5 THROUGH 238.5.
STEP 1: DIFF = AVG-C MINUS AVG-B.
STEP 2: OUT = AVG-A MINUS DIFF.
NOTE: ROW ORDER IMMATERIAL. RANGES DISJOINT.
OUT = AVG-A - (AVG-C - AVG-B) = 3.7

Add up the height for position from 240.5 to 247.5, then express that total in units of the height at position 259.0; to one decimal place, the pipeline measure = 6.0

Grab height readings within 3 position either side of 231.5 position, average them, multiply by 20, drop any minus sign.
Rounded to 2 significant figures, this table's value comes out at 82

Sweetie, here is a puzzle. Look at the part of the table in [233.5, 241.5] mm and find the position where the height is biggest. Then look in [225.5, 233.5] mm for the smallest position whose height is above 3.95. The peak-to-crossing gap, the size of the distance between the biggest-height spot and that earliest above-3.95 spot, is 12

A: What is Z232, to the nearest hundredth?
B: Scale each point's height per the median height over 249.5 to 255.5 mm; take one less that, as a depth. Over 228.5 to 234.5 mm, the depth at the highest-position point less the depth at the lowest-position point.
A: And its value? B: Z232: 0.00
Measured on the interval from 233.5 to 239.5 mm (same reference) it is -0.01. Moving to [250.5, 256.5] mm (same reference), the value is -0.12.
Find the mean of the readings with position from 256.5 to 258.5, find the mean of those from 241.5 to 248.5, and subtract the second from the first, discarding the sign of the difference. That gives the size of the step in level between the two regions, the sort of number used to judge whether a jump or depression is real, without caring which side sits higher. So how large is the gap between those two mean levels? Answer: 0.50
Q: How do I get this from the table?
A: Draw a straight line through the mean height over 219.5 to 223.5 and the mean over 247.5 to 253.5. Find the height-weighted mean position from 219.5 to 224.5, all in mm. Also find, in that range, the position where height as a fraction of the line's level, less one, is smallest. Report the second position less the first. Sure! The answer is 1.0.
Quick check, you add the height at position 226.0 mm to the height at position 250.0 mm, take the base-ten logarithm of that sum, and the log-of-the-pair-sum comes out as 0.923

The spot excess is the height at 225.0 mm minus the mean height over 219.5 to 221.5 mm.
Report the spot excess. 0.3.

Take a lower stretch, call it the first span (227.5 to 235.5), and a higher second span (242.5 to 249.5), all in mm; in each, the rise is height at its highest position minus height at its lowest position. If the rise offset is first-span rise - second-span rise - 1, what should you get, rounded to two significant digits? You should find -1.3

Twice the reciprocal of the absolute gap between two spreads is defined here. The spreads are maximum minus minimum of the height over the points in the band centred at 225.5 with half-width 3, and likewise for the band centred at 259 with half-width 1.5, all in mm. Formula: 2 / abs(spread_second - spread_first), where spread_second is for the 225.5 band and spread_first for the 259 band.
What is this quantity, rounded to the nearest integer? 27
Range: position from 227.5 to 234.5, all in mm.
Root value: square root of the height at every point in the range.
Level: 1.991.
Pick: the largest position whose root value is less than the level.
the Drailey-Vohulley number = 231.0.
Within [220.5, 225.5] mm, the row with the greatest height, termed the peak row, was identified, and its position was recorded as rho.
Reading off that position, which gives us 225.0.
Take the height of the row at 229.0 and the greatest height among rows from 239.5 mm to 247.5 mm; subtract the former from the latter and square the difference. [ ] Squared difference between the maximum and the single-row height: 0.0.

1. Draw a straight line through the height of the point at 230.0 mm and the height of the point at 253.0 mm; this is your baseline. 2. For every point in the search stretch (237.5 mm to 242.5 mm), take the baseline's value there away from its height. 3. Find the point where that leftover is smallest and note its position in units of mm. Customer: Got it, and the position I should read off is 241.0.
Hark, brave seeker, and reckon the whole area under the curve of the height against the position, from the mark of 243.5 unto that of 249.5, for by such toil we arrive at 24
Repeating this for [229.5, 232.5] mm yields 12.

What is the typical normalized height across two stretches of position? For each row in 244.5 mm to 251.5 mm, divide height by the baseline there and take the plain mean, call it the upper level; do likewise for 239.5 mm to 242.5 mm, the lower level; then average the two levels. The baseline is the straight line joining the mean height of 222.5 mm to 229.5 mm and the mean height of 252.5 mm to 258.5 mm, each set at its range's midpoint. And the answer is 0.902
